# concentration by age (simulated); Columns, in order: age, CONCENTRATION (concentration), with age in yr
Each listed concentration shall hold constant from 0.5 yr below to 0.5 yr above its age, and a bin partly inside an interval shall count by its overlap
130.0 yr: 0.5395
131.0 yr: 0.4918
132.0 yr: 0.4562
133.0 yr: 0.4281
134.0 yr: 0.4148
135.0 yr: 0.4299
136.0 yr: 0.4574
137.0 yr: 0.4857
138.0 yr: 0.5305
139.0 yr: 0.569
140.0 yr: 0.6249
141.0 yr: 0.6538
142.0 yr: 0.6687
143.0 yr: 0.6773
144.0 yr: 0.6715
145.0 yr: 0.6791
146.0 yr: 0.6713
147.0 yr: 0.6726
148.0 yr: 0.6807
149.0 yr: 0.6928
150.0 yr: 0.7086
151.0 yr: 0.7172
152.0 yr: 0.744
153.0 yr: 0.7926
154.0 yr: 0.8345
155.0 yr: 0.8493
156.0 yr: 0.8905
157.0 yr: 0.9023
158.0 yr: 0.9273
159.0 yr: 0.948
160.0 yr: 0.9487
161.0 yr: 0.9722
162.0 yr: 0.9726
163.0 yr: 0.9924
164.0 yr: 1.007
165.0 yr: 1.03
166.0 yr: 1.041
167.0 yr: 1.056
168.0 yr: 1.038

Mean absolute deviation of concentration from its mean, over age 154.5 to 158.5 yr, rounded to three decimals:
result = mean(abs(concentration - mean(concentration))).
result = 0.022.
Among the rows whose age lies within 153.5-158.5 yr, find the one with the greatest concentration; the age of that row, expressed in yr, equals 158.0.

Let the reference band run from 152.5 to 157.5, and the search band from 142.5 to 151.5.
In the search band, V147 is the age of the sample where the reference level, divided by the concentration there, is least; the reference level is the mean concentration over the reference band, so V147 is 151.0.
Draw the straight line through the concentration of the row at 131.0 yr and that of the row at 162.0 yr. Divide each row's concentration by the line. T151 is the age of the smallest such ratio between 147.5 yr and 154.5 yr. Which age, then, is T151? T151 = 151.0 yr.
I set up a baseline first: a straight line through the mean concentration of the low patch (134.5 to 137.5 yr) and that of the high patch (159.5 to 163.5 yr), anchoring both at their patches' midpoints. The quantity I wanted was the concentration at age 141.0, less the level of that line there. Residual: 0.10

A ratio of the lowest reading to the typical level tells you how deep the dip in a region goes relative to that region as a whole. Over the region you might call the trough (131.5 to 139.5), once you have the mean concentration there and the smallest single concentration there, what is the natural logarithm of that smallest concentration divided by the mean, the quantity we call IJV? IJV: -0.13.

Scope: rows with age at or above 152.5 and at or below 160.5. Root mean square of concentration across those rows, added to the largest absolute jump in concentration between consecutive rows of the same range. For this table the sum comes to 0.93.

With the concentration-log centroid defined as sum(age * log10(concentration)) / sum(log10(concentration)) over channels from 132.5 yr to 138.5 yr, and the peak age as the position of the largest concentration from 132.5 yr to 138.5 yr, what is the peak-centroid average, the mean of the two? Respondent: 136.7 yr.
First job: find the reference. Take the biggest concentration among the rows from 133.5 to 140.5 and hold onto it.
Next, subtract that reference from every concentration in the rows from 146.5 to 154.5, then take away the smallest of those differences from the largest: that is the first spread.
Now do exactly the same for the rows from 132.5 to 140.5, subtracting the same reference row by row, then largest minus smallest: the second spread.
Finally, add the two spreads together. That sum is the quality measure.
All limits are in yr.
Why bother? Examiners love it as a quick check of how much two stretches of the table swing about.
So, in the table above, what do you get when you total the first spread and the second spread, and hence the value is 0.37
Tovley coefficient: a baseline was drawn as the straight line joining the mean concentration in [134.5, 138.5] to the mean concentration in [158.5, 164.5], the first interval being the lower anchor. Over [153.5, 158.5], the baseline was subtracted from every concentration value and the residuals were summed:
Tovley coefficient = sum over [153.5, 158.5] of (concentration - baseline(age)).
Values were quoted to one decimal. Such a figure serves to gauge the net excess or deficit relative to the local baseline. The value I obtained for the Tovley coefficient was 0.1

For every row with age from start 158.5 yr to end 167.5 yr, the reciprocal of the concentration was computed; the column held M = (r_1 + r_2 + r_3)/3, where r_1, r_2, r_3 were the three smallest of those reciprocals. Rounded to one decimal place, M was 1.0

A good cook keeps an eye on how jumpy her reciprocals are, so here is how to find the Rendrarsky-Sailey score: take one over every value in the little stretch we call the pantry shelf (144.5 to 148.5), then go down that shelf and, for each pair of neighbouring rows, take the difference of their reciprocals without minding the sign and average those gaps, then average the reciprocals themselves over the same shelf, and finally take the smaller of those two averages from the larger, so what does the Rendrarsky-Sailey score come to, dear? 1.47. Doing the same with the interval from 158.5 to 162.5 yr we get 1.03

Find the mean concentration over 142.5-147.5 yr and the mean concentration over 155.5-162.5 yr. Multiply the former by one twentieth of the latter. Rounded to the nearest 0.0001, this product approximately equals 0.0316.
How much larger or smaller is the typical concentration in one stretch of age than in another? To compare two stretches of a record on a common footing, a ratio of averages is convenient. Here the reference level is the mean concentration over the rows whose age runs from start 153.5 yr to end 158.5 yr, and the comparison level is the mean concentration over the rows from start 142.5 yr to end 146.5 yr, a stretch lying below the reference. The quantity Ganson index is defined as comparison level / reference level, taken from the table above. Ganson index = 0.77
